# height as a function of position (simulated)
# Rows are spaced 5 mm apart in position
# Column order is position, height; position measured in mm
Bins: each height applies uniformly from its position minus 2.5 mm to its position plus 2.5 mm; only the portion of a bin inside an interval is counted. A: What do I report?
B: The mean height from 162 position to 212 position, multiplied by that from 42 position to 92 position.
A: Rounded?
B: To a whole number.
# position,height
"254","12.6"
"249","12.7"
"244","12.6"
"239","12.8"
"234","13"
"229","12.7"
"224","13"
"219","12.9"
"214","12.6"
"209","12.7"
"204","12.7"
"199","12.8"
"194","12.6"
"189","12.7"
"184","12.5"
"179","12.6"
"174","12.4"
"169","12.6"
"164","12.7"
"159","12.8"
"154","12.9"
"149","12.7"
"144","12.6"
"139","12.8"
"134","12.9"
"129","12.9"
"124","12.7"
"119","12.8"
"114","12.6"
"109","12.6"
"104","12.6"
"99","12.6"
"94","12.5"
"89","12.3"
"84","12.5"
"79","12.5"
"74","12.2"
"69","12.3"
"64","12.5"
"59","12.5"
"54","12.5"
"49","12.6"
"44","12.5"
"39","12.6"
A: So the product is 157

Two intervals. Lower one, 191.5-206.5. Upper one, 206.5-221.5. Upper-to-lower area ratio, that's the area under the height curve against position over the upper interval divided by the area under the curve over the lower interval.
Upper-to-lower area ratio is 1.00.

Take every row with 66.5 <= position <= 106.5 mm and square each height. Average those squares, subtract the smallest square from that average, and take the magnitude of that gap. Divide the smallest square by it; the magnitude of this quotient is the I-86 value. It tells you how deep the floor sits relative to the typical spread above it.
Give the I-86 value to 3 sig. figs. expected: 25.4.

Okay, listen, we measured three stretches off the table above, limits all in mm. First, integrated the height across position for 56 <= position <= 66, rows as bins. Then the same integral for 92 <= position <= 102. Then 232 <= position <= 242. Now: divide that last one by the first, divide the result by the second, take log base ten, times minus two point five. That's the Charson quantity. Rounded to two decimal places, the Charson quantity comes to 5.21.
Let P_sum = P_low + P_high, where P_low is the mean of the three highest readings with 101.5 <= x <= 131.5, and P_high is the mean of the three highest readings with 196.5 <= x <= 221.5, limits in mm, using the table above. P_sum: 25.6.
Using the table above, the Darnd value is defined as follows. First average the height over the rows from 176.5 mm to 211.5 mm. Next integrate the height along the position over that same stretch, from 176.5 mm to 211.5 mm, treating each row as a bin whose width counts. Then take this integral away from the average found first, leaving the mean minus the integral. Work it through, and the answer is -430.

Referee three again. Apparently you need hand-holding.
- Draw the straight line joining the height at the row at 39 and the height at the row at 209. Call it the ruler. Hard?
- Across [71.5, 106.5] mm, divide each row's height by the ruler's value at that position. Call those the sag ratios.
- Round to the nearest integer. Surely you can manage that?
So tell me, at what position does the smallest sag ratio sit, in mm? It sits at 74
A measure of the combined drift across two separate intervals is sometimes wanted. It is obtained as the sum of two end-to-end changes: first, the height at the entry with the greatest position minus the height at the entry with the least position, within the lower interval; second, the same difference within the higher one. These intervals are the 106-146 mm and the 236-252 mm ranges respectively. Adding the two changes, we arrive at -0.1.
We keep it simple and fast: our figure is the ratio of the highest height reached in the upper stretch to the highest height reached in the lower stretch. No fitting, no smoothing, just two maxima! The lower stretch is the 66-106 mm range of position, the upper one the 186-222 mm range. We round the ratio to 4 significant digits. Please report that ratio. 1.024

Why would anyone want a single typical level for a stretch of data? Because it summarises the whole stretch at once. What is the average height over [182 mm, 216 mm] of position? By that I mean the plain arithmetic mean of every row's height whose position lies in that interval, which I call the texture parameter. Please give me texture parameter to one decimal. 12.7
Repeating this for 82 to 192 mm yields 12.7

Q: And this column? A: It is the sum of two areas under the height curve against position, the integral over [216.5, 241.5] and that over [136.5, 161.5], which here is 641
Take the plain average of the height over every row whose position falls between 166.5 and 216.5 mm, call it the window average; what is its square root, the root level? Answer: 3.55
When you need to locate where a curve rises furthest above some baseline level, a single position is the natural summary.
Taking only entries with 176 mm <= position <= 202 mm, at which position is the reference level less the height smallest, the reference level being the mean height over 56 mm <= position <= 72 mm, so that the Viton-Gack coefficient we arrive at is 199 mm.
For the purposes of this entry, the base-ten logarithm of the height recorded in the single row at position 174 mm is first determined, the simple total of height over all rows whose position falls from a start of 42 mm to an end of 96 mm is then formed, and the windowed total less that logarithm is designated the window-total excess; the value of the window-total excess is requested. 136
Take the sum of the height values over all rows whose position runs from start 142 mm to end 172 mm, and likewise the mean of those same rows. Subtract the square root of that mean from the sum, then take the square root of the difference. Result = 8.53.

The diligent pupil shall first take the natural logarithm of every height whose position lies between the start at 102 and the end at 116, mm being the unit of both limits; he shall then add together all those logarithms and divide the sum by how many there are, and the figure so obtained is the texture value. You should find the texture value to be 2.534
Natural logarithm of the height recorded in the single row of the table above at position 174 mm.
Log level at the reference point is 2.52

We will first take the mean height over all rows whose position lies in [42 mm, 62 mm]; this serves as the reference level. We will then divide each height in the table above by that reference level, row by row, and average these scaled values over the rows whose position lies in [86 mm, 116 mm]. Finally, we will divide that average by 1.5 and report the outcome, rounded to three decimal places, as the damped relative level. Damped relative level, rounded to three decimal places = 0.667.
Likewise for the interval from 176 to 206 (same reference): 0.673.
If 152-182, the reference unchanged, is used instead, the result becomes 0.674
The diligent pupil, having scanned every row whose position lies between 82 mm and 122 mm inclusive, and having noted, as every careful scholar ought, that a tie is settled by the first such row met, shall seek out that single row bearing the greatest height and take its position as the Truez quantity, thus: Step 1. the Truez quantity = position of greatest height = 119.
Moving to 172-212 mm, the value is 199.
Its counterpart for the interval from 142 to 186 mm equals 154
